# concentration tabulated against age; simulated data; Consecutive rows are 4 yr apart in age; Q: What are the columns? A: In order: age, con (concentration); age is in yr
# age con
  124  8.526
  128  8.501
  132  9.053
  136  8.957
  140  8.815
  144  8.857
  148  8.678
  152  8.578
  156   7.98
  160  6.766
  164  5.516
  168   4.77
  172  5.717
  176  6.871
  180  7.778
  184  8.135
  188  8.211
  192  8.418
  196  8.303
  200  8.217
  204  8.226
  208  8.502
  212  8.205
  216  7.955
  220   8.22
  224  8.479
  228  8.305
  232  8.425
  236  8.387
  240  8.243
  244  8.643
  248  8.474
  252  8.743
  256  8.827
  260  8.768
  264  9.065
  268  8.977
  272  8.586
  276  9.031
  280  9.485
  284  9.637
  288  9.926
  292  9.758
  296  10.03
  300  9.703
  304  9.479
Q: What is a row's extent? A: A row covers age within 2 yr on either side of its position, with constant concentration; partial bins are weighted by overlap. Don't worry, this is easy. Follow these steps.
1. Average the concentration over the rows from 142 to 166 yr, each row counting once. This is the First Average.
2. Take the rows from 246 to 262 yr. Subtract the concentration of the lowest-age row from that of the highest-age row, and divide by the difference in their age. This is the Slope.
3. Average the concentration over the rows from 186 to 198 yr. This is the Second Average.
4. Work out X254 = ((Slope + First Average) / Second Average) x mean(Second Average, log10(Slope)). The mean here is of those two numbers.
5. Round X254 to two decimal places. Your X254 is 3.13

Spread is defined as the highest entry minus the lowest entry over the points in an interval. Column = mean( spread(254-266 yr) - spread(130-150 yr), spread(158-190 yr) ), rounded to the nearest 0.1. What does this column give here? 1.7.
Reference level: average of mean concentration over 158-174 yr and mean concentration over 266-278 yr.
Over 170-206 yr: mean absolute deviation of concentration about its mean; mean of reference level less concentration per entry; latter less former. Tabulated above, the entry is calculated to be -1.1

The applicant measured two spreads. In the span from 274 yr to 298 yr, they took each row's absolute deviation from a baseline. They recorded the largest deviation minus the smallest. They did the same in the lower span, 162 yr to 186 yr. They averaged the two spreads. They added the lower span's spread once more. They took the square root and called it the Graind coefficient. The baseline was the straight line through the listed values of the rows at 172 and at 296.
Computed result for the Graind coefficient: 1.78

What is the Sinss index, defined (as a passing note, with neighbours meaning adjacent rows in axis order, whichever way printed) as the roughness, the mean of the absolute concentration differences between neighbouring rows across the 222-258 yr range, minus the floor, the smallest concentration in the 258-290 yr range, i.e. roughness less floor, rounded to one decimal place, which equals -8.4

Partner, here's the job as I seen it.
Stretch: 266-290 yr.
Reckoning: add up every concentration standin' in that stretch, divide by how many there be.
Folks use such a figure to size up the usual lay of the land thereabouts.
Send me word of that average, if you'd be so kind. 9.3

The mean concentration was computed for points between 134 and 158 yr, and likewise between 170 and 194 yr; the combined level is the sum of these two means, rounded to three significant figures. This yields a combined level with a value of 16.2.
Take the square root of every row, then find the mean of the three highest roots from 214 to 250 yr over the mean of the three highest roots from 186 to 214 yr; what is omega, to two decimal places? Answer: 1.01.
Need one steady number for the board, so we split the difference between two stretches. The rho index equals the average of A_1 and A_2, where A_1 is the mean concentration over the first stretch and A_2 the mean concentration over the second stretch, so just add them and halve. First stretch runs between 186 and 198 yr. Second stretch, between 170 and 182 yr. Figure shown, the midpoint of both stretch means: 7.5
